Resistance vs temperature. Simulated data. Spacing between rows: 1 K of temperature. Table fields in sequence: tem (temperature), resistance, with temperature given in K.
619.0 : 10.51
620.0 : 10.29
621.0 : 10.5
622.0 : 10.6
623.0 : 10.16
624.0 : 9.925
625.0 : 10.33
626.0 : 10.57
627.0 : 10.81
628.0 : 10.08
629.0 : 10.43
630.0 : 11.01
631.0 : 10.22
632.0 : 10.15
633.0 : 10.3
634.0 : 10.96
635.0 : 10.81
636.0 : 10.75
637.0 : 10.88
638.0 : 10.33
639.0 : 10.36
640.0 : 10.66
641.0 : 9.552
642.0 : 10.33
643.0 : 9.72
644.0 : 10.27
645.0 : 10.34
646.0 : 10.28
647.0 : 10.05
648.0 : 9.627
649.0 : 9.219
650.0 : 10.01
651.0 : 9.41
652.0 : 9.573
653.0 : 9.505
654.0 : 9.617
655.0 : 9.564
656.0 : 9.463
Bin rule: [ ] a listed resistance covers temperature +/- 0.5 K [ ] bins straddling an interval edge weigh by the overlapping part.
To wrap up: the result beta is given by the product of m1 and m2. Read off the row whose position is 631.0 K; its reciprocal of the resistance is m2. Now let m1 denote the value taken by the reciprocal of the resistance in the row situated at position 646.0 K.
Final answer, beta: 0.0095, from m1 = 0.097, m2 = 0.098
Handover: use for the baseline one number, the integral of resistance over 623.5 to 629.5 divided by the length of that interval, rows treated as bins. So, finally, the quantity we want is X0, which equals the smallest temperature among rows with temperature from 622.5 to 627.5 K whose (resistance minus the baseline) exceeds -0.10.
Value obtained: 625.0 K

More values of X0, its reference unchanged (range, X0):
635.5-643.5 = 636.0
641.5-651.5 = 642.0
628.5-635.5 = 629.0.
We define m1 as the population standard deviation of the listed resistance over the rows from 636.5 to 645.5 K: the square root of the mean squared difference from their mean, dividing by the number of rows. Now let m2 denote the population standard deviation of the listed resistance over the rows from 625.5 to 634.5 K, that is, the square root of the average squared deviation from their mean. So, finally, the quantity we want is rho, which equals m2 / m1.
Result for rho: 0.85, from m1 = 0.39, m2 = 0.33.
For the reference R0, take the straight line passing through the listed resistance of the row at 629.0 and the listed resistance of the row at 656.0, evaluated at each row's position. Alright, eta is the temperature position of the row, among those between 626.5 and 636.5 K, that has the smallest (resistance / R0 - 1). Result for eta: 628.0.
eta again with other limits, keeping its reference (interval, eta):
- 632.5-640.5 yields 633.0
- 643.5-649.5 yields 649.0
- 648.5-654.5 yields 649.0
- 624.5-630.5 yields 628.0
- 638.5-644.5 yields 641.0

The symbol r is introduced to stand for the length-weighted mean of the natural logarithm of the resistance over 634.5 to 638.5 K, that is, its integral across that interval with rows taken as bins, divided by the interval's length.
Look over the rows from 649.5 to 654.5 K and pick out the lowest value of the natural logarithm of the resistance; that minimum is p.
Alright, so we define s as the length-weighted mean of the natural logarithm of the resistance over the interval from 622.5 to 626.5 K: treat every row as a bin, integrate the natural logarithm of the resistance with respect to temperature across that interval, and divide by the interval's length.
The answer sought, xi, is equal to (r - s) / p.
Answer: 0.019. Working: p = 2.24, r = 2.37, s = 2.33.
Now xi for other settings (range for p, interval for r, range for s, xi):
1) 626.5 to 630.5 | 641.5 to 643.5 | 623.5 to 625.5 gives -0.005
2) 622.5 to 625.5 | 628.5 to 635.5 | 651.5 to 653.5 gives 0.044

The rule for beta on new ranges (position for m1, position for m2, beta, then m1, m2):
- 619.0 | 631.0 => 0.0093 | 0.095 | 0.098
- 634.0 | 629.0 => 0.0087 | 0.091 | 0.096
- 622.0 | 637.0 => 0.0087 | 0.094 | 0.092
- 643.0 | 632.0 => 0.0101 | 0.103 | 0.099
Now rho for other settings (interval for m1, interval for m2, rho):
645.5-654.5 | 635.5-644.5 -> 1.29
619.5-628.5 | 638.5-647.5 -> 1.22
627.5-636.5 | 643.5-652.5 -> 1.15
